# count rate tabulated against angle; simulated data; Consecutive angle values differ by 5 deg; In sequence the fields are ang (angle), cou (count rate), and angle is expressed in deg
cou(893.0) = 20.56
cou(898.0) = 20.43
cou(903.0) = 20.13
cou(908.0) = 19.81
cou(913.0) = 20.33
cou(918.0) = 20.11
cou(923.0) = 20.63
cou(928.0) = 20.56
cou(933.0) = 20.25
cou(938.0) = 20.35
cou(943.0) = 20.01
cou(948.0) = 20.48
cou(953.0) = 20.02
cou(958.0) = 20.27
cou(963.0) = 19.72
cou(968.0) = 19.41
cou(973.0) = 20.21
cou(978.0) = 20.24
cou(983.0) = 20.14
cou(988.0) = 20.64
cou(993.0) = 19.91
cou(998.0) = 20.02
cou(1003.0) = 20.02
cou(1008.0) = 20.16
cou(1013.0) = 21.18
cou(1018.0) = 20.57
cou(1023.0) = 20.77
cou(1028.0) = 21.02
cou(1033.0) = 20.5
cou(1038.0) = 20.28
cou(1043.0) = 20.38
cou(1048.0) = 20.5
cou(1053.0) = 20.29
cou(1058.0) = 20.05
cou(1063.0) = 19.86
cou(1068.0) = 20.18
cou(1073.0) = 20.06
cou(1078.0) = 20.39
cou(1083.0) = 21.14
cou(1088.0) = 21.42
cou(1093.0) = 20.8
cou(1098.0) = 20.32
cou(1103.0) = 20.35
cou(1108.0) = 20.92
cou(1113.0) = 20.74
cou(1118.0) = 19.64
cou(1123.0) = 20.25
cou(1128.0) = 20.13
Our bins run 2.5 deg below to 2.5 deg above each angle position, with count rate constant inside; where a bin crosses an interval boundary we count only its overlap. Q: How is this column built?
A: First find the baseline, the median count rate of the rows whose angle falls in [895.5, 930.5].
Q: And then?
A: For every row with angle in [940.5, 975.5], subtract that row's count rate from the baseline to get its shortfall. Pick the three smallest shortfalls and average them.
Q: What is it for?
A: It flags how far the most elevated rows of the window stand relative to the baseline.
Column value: 0.0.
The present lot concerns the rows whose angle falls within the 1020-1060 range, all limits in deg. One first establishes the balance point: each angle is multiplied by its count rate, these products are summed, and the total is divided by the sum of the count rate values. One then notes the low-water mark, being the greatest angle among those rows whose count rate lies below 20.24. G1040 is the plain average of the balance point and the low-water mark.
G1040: 1049.2 deg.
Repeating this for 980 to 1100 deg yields 1056.8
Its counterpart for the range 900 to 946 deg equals 933.0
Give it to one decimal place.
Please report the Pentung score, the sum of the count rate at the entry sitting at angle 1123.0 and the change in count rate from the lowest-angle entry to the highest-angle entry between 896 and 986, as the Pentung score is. 20.0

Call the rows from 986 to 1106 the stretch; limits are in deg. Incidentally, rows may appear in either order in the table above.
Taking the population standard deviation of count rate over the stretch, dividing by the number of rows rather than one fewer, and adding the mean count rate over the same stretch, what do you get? 20.9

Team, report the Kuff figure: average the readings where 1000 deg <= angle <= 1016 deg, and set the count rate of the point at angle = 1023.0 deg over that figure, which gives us 1.02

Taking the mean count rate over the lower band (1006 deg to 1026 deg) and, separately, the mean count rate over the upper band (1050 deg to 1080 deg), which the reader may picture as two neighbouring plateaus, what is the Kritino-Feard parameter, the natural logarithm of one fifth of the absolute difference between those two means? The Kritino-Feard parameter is -2.2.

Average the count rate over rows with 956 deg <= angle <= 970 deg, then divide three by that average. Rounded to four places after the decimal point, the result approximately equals 0.1515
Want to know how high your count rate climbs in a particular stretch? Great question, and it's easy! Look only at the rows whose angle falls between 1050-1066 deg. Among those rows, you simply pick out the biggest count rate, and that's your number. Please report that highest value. 20.29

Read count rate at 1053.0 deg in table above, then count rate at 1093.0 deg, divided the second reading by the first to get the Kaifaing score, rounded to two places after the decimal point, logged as 1.03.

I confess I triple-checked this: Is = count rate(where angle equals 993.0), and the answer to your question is 19.91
